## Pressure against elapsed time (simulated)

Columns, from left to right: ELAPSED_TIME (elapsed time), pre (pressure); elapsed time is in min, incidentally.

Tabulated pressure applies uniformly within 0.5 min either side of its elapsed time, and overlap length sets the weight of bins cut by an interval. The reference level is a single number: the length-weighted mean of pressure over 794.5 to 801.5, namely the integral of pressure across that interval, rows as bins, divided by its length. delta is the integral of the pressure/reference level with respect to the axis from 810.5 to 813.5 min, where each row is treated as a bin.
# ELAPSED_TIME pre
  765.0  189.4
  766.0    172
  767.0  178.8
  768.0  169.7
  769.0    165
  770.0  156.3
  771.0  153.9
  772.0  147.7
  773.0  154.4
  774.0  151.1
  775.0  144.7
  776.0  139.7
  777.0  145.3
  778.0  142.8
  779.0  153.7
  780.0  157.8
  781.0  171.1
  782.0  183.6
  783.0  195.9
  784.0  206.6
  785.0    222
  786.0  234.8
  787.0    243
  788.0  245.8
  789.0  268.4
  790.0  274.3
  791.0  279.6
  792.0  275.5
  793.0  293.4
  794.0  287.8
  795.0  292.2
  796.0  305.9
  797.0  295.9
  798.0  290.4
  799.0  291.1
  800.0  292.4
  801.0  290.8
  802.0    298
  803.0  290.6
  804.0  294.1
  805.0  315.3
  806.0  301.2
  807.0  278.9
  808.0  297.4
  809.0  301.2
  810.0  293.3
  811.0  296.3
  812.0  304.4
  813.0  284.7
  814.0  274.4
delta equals 3.0 min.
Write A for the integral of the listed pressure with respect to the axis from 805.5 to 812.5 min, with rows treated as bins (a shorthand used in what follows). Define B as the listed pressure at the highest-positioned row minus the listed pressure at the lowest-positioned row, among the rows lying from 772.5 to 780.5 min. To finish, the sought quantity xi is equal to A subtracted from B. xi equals -2069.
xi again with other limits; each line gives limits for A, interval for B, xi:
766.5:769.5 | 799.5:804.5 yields -512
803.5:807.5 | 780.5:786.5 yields -1126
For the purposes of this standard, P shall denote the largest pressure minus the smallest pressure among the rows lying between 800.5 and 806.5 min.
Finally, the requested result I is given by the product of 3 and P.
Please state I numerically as 74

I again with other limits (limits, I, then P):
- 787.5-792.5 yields 101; 34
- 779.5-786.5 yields 231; 77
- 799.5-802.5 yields 22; 7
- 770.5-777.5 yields 44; 15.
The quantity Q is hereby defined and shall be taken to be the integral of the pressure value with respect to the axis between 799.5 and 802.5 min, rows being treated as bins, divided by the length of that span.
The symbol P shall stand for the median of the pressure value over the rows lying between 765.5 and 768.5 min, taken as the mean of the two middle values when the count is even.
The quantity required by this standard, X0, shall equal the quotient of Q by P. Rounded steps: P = 172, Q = 293.7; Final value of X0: 1.7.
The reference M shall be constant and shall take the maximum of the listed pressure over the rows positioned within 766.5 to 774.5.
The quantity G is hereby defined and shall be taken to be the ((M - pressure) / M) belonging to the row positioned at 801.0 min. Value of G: -0.63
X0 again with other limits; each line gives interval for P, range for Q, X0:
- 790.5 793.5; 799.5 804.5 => 1.0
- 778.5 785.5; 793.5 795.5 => 1.6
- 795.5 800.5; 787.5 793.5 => 0.9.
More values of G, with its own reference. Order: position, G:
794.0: -0.61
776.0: 0.22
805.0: -0.76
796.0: -0.71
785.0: -0.24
